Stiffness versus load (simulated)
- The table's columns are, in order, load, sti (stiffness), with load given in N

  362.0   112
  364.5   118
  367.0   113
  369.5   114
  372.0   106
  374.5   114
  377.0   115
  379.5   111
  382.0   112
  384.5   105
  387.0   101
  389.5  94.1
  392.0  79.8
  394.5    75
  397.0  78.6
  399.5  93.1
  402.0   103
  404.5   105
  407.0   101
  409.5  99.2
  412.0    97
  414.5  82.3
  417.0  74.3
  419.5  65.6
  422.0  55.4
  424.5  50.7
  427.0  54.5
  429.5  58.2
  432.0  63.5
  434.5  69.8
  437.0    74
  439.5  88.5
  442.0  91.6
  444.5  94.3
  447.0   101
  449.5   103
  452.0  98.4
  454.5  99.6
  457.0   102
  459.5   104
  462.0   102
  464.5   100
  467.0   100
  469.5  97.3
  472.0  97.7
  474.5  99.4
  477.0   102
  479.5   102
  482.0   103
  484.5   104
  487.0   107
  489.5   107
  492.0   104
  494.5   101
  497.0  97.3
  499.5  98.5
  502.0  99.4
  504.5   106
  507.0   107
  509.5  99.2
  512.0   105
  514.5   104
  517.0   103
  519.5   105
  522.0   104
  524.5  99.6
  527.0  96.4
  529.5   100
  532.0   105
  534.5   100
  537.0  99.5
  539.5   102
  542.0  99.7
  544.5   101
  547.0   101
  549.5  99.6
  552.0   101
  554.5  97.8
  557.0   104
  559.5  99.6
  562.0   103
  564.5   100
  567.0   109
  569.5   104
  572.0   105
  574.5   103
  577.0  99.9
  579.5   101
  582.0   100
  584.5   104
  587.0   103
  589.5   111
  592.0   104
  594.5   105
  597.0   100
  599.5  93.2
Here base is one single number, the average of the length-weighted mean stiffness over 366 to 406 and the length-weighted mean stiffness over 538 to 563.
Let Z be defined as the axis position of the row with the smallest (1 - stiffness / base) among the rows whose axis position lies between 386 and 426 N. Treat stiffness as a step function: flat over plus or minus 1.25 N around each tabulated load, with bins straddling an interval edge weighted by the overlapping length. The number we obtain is 404.5 N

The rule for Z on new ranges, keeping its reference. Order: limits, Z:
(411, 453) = 449.5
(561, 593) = 589.5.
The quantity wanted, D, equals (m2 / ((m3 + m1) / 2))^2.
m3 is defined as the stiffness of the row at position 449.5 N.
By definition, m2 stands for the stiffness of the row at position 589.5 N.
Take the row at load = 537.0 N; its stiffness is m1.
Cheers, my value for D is 1.2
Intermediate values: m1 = 99.5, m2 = 111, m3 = 103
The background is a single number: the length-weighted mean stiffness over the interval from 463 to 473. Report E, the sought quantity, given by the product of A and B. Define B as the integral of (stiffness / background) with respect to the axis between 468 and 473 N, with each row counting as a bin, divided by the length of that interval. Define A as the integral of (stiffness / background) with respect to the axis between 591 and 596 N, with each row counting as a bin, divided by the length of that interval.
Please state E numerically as 1.04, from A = 1.06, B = 0.99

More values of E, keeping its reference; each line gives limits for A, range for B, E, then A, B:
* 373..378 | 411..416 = 1.03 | 1.15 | 0.90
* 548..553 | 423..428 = 0.54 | 1.01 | 0.53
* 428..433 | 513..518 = 0.64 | 0.61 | 1.05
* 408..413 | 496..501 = 0.99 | 0.99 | 0.99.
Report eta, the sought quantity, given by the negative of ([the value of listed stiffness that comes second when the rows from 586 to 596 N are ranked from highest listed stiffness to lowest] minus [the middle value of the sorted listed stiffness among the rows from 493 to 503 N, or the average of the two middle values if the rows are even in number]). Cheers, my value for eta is -6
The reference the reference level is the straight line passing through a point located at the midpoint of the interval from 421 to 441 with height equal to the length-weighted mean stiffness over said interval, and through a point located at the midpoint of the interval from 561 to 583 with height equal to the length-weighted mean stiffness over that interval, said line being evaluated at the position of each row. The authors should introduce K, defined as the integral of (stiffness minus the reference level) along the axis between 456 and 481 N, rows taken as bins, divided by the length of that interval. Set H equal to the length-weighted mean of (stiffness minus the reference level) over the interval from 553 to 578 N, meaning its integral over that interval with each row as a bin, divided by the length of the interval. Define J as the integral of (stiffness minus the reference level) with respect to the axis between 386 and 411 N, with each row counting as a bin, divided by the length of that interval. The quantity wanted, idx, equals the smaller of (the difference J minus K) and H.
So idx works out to 1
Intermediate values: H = 1.5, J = 37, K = 26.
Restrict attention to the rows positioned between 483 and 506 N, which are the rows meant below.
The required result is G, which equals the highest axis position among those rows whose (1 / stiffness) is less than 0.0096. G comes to 504.5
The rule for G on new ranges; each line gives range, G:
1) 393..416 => 404.5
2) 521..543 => 532.0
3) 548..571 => 567.0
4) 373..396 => 384.5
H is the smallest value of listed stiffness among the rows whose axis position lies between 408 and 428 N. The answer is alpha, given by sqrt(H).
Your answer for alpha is 7.1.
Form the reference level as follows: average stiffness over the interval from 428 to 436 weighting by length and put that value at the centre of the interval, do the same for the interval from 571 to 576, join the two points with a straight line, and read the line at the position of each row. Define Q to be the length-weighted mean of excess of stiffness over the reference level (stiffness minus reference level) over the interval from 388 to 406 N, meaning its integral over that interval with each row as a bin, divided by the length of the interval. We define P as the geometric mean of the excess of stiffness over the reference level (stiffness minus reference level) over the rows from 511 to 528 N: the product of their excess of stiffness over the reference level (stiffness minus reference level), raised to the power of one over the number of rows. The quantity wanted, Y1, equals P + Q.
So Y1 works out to 49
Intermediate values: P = 13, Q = 36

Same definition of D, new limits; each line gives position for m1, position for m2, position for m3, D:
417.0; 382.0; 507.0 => 1.5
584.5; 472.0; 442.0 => 1.0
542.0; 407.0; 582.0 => 1.0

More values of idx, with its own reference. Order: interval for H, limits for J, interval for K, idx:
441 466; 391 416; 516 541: 24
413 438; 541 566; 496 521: -14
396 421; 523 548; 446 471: -21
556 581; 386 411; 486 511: 1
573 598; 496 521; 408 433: -3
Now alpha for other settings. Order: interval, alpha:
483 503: 9.9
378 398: 8.7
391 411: 8.7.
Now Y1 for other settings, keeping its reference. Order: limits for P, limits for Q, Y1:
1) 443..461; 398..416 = 71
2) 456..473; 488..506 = 47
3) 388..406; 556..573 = 36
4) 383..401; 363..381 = 101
